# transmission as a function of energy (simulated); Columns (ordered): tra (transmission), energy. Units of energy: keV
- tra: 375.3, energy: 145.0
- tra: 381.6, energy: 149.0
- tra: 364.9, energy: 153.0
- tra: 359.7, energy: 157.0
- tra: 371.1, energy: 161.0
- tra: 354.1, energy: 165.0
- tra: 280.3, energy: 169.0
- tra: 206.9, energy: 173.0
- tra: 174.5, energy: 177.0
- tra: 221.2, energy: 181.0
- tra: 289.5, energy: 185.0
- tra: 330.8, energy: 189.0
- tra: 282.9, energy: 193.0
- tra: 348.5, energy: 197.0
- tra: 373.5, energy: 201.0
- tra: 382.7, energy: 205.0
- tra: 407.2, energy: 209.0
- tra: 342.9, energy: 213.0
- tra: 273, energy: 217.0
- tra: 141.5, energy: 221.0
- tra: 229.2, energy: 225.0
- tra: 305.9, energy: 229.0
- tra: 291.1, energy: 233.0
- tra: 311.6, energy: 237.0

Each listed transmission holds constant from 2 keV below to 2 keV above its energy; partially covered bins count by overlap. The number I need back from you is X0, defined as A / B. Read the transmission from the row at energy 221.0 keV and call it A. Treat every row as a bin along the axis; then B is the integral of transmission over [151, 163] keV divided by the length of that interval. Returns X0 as 0.4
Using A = 141.5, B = 365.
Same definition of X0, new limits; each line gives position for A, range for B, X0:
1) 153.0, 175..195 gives 1.4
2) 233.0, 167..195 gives 1.1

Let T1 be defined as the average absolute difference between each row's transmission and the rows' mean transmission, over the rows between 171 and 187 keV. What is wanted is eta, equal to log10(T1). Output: 1.52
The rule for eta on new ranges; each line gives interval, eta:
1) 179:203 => 1.64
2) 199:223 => 1.88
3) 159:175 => 1.77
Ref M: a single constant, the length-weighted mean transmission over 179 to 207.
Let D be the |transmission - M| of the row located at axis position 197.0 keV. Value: 30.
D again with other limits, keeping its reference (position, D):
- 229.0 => 13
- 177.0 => 144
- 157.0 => 41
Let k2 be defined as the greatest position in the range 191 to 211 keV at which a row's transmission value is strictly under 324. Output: 193.0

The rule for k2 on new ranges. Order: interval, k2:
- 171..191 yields 185.0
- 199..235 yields 233.0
